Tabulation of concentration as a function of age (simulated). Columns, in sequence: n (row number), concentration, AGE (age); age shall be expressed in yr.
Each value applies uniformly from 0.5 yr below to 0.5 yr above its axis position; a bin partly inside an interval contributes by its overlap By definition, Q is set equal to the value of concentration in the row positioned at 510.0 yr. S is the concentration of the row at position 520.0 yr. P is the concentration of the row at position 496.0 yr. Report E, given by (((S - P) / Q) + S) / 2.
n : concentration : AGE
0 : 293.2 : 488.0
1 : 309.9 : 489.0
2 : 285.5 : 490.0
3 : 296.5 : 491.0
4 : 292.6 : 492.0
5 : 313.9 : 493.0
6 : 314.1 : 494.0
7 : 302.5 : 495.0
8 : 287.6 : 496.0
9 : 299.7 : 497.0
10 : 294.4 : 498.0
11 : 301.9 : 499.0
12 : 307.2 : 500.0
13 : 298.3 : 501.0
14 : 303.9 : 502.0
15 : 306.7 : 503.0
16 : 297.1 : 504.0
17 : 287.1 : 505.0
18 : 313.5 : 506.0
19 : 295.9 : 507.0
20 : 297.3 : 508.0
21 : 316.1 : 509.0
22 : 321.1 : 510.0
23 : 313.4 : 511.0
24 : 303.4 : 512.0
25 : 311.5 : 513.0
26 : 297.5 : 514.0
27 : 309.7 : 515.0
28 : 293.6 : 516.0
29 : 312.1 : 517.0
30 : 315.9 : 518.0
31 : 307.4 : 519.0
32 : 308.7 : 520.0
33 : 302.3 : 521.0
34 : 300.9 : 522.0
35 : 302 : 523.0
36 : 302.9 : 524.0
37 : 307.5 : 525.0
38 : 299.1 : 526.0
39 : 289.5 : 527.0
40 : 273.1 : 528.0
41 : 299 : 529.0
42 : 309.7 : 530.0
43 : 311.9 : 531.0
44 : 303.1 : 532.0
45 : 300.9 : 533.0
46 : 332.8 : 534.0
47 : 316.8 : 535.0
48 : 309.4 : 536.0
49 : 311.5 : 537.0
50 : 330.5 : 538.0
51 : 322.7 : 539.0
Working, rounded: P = 287.6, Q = 321.1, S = 308.7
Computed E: 154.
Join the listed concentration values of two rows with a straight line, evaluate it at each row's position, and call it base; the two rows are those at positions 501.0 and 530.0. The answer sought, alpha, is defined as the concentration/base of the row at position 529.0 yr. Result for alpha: 0.97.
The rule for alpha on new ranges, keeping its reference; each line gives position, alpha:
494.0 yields 1.06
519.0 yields 1.01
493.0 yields 1.06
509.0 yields 1.05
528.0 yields 0.88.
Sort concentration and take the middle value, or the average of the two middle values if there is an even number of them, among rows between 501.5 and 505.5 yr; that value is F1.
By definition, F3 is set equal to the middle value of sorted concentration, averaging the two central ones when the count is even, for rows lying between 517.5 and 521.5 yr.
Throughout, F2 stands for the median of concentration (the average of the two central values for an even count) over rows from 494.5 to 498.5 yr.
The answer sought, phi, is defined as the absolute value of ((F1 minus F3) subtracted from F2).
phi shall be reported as 305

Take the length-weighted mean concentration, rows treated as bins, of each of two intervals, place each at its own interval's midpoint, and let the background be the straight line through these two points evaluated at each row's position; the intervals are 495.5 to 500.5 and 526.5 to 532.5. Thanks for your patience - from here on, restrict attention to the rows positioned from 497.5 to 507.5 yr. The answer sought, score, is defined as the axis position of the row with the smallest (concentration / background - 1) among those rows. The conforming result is 505.0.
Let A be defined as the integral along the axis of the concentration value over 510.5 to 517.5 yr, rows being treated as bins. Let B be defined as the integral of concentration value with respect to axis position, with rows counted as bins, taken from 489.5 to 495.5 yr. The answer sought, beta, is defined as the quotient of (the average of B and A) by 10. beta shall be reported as 197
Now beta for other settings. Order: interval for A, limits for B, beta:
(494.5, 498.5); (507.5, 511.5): 122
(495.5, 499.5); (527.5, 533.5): 149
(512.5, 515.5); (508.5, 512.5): 109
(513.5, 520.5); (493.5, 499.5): 197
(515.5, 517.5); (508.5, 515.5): 139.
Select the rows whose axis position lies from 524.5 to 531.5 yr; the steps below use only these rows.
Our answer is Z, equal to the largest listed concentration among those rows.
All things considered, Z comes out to 311.9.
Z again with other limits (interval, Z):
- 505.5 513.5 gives 321.1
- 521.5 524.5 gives 302.9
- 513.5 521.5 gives 315.9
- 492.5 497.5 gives 314.1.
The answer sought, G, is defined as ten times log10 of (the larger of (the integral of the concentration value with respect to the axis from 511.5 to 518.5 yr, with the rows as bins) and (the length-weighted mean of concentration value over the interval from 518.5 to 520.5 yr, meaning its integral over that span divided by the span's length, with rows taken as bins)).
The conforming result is 33.3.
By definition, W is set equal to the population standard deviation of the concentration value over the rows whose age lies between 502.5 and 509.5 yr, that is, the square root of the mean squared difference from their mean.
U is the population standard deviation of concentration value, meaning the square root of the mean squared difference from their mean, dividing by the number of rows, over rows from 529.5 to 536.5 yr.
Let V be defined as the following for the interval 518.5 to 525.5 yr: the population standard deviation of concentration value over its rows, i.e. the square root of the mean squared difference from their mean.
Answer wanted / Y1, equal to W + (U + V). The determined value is 22.5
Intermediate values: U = 9.8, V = 3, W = 9.7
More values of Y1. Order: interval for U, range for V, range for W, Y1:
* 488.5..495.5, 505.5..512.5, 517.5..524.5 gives 24.3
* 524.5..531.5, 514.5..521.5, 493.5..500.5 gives 27.2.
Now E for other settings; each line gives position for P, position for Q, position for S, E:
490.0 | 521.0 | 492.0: 146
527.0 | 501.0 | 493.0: 157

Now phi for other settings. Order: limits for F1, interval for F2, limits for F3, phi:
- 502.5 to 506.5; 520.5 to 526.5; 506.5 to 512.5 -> 309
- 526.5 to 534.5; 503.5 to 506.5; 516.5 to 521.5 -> 304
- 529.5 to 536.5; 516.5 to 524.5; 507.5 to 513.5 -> 308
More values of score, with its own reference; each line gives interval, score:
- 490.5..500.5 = 496.0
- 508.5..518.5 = 516.0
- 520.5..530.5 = 528.0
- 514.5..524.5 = 516.0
